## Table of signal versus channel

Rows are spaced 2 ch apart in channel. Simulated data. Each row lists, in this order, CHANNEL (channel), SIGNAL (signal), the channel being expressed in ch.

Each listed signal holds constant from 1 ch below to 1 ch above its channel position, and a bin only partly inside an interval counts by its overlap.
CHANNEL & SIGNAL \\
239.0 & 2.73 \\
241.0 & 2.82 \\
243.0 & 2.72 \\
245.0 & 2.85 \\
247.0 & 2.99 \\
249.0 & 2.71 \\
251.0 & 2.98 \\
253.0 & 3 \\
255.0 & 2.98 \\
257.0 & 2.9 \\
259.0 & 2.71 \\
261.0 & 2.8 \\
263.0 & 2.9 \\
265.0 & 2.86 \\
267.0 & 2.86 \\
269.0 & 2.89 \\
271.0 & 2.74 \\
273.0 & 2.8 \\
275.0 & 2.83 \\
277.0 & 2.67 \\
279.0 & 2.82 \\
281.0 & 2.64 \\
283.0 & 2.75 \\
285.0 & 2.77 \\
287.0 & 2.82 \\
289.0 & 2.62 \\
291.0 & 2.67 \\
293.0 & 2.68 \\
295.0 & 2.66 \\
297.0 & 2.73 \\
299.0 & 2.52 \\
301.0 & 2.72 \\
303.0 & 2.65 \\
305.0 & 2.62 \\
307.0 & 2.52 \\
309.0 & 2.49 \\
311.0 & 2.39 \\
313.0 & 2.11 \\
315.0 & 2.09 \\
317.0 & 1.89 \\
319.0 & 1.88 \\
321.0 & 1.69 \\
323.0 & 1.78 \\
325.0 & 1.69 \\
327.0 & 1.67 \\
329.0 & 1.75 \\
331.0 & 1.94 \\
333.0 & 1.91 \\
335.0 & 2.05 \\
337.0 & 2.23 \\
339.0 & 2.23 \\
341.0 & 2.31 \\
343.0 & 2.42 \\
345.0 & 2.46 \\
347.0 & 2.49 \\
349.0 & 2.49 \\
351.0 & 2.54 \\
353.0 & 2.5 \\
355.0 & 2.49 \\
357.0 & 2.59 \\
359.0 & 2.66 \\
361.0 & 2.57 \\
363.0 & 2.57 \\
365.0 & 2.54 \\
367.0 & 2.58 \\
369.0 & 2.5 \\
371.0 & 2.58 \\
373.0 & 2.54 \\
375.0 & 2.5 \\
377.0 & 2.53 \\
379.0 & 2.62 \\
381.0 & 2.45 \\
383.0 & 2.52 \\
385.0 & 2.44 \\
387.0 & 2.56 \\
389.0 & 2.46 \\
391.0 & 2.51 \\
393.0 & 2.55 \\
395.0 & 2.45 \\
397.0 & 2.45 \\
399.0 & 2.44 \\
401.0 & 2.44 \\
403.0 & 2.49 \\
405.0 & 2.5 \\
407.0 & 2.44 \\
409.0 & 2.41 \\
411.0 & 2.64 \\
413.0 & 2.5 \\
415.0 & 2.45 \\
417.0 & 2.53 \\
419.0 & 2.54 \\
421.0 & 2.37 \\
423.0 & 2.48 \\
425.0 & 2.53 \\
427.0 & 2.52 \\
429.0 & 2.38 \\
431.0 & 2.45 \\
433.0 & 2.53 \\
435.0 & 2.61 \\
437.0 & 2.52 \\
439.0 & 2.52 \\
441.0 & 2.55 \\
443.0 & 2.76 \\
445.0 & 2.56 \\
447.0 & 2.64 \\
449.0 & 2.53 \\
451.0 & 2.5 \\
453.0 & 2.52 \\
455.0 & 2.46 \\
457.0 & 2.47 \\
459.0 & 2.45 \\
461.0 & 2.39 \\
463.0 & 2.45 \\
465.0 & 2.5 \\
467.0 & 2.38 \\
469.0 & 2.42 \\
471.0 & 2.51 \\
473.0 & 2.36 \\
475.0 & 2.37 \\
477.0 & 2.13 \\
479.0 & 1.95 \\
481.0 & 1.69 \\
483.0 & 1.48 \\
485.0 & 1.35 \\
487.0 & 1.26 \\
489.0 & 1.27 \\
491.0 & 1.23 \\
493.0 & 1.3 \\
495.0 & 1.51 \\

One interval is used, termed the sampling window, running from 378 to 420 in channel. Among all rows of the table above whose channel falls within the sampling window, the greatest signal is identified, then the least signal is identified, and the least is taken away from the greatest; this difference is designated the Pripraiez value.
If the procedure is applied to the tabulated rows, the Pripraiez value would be 0.23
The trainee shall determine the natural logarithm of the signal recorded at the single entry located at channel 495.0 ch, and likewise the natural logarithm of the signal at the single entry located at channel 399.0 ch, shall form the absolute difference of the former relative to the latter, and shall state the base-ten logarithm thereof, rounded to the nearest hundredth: -0.32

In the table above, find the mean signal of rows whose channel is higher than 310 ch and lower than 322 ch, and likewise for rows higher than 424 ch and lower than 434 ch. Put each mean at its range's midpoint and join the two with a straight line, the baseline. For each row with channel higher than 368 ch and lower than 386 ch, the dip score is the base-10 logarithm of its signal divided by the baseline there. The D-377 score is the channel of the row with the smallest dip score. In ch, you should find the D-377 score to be 385.0 ch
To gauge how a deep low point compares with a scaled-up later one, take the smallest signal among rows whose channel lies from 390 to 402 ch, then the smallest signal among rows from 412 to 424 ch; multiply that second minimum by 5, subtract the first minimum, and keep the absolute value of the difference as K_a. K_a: 9.4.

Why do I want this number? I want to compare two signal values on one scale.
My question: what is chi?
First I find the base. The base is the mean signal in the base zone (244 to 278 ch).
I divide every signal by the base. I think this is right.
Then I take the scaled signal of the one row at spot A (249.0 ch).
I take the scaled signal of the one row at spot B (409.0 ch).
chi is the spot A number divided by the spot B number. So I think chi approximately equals 1.12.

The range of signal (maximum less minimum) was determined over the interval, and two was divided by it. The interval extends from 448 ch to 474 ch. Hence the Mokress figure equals 12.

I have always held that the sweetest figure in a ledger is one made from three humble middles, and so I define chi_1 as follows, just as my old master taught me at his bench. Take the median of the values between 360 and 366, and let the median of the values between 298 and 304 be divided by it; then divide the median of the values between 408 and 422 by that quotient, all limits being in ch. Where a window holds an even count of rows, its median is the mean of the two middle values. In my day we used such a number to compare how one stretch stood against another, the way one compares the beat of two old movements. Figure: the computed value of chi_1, 2.42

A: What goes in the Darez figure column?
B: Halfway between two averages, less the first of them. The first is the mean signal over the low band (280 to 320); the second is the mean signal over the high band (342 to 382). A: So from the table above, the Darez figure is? 0.01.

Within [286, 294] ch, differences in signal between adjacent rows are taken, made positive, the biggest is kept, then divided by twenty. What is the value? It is 0.010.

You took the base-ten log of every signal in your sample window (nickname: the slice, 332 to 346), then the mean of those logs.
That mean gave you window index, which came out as 0.35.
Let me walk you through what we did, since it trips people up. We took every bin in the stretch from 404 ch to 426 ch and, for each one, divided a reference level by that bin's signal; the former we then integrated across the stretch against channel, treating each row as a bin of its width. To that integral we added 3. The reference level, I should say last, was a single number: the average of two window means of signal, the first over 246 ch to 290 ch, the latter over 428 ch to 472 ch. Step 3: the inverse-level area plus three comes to 27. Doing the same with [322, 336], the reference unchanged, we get 24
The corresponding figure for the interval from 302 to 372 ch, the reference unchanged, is 87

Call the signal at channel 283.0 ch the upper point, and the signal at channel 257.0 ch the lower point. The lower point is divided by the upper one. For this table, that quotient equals 1.05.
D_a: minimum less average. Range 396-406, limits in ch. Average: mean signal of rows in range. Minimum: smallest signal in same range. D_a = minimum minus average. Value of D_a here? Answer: -0.02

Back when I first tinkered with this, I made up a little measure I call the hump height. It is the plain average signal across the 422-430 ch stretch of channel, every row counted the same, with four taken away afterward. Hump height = -1.52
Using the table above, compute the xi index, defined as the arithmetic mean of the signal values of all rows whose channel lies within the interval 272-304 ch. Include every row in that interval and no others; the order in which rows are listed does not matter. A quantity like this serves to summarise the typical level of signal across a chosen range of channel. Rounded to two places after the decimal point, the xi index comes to 2.71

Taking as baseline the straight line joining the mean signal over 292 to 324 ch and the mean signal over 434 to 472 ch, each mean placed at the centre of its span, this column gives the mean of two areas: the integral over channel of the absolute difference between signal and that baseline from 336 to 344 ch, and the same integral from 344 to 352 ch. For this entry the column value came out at 0.83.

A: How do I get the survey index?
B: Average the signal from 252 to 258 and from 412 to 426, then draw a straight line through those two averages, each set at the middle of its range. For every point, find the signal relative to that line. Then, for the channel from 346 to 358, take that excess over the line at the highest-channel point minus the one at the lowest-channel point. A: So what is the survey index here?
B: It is 0.13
